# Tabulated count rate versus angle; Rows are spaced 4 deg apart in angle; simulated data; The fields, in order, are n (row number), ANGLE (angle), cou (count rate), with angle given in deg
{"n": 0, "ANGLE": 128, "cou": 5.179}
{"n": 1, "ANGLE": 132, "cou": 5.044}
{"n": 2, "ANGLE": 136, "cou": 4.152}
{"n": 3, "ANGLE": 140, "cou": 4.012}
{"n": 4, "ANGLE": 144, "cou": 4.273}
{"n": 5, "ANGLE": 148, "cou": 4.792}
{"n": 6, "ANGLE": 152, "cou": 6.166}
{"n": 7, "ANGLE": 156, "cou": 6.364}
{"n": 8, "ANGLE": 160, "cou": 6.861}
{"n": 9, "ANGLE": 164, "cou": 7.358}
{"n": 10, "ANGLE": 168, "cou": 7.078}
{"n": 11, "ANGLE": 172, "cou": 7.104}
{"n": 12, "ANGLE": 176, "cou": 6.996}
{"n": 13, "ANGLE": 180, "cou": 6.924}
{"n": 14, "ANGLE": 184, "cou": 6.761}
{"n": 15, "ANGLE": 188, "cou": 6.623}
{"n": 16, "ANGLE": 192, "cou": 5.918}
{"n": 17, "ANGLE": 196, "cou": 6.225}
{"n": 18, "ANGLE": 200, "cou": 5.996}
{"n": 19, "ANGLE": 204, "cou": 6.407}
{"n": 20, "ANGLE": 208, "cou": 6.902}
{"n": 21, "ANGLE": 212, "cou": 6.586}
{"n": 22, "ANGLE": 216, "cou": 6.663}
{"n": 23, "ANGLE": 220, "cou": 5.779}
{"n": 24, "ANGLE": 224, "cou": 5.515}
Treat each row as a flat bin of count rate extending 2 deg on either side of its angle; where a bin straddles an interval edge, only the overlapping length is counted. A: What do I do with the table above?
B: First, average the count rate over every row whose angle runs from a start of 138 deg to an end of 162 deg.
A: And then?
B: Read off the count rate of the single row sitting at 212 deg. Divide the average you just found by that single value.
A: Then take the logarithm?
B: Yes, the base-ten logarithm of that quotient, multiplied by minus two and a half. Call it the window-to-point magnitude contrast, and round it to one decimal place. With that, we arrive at 0.2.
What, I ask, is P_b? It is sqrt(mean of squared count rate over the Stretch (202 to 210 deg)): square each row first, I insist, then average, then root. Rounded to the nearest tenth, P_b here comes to 6.7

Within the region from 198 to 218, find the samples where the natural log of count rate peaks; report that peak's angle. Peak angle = 208 deg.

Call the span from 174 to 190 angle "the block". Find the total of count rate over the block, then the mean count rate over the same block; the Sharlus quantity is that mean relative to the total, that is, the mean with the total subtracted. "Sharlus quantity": -20.5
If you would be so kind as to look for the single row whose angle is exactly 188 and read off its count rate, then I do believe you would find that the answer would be 6.623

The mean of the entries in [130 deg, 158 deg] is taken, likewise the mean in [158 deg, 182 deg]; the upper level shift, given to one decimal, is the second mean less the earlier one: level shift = 2.1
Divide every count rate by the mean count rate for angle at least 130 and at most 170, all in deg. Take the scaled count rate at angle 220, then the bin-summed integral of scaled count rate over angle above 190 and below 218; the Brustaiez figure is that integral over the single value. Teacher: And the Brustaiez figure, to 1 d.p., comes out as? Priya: 30.9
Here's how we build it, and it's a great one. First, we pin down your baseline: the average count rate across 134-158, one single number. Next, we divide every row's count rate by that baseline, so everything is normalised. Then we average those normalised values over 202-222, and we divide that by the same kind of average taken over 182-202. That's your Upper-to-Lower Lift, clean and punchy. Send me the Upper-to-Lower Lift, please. 1.03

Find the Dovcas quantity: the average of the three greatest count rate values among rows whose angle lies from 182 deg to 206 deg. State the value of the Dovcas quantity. 6.60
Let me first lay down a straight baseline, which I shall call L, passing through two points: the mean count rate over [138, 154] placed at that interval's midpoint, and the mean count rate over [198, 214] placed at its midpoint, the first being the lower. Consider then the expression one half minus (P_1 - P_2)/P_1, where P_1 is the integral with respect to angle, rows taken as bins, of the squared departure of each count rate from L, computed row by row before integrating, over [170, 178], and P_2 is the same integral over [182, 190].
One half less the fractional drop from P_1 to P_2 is -0.22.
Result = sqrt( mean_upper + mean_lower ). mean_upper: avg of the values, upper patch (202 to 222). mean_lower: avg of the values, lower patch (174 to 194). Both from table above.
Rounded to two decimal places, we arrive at 3.62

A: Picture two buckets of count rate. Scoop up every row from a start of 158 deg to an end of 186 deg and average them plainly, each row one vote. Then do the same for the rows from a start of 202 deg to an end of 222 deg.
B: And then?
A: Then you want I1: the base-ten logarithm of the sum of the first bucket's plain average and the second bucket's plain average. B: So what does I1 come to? 1.13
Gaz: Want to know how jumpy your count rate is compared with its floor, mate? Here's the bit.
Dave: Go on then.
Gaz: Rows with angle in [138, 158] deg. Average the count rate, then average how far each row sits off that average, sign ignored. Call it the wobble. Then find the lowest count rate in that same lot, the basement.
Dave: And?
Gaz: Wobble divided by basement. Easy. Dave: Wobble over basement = 0.23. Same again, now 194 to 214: 0.04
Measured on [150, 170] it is 0.06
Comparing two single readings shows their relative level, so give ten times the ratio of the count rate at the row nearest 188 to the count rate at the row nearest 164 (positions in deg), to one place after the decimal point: 9.0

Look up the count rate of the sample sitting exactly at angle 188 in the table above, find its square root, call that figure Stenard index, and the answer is 2.57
